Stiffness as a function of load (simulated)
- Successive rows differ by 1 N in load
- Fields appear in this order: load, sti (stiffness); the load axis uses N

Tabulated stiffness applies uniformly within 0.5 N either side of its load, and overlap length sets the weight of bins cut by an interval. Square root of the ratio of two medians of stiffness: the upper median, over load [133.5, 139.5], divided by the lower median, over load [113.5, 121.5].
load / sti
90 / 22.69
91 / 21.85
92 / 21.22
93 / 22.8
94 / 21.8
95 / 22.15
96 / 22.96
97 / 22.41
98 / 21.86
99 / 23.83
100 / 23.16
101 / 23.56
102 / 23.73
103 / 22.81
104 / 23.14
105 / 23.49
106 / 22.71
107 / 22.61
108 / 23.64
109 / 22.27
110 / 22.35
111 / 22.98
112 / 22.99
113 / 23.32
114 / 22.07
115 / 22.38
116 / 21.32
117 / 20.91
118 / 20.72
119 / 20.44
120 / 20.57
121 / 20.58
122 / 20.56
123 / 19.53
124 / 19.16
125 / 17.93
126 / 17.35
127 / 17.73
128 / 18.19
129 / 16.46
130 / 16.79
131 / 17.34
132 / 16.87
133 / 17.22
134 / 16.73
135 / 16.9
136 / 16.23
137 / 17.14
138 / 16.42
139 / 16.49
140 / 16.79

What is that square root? 0.893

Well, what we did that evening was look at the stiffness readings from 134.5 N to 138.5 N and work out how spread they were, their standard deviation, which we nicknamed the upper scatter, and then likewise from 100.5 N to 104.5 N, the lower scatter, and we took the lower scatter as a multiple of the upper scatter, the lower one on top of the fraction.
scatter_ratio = 1.0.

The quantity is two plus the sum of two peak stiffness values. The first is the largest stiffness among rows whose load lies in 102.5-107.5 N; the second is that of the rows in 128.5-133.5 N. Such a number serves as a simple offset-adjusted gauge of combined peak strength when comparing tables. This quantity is 43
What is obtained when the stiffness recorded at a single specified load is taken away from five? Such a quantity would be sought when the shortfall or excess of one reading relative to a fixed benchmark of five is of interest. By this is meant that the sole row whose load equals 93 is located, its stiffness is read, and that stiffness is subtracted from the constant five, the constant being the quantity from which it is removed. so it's -18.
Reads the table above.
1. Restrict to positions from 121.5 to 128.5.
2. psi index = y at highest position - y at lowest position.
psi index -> -2.4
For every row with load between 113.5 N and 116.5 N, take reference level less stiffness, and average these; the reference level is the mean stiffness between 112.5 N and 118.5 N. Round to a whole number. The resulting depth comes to 0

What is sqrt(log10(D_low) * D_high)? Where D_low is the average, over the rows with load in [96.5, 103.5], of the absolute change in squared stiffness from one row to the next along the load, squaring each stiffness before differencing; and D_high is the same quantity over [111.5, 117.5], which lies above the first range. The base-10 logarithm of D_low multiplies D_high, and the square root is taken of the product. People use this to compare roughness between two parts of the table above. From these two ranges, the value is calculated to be 6.8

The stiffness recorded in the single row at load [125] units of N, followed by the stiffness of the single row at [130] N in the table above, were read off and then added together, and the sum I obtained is 35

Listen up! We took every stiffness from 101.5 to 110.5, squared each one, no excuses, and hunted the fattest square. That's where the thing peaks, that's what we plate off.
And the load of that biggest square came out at 102 N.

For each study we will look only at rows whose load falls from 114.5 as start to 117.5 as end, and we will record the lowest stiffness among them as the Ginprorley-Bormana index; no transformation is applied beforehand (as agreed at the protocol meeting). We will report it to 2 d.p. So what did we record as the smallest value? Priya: 20.91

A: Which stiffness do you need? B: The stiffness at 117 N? 20.91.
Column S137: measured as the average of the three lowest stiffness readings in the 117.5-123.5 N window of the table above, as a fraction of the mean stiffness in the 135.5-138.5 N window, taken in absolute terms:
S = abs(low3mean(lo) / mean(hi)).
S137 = 1.22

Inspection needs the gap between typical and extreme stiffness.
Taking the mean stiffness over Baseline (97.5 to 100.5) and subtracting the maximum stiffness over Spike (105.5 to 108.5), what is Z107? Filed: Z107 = -1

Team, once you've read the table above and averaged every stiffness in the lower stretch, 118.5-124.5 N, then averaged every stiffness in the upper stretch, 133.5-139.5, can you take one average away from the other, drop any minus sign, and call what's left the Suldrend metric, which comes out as 3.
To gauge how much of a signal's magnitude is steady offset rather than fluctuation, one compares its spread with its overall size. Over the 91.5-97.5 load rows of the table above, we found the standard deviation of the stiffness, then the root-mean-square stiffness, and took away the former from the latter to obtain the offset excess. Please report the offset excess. 21.6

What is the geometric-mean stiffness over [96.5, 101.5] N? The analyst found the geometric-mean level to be 23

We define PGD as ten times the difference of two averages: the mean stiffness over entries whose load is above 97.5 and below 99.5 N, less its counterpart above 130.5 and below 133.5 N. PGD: 57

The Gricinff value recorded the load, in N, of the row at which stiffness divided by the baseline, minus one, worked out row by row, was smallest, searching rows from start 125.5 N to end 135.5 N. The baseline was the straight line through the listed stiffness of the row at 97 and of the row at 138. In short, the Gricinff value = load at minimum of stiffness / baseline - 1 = 129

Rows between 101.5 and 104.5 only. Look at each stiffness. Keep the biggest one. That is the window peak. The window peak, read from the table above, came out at 23.73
